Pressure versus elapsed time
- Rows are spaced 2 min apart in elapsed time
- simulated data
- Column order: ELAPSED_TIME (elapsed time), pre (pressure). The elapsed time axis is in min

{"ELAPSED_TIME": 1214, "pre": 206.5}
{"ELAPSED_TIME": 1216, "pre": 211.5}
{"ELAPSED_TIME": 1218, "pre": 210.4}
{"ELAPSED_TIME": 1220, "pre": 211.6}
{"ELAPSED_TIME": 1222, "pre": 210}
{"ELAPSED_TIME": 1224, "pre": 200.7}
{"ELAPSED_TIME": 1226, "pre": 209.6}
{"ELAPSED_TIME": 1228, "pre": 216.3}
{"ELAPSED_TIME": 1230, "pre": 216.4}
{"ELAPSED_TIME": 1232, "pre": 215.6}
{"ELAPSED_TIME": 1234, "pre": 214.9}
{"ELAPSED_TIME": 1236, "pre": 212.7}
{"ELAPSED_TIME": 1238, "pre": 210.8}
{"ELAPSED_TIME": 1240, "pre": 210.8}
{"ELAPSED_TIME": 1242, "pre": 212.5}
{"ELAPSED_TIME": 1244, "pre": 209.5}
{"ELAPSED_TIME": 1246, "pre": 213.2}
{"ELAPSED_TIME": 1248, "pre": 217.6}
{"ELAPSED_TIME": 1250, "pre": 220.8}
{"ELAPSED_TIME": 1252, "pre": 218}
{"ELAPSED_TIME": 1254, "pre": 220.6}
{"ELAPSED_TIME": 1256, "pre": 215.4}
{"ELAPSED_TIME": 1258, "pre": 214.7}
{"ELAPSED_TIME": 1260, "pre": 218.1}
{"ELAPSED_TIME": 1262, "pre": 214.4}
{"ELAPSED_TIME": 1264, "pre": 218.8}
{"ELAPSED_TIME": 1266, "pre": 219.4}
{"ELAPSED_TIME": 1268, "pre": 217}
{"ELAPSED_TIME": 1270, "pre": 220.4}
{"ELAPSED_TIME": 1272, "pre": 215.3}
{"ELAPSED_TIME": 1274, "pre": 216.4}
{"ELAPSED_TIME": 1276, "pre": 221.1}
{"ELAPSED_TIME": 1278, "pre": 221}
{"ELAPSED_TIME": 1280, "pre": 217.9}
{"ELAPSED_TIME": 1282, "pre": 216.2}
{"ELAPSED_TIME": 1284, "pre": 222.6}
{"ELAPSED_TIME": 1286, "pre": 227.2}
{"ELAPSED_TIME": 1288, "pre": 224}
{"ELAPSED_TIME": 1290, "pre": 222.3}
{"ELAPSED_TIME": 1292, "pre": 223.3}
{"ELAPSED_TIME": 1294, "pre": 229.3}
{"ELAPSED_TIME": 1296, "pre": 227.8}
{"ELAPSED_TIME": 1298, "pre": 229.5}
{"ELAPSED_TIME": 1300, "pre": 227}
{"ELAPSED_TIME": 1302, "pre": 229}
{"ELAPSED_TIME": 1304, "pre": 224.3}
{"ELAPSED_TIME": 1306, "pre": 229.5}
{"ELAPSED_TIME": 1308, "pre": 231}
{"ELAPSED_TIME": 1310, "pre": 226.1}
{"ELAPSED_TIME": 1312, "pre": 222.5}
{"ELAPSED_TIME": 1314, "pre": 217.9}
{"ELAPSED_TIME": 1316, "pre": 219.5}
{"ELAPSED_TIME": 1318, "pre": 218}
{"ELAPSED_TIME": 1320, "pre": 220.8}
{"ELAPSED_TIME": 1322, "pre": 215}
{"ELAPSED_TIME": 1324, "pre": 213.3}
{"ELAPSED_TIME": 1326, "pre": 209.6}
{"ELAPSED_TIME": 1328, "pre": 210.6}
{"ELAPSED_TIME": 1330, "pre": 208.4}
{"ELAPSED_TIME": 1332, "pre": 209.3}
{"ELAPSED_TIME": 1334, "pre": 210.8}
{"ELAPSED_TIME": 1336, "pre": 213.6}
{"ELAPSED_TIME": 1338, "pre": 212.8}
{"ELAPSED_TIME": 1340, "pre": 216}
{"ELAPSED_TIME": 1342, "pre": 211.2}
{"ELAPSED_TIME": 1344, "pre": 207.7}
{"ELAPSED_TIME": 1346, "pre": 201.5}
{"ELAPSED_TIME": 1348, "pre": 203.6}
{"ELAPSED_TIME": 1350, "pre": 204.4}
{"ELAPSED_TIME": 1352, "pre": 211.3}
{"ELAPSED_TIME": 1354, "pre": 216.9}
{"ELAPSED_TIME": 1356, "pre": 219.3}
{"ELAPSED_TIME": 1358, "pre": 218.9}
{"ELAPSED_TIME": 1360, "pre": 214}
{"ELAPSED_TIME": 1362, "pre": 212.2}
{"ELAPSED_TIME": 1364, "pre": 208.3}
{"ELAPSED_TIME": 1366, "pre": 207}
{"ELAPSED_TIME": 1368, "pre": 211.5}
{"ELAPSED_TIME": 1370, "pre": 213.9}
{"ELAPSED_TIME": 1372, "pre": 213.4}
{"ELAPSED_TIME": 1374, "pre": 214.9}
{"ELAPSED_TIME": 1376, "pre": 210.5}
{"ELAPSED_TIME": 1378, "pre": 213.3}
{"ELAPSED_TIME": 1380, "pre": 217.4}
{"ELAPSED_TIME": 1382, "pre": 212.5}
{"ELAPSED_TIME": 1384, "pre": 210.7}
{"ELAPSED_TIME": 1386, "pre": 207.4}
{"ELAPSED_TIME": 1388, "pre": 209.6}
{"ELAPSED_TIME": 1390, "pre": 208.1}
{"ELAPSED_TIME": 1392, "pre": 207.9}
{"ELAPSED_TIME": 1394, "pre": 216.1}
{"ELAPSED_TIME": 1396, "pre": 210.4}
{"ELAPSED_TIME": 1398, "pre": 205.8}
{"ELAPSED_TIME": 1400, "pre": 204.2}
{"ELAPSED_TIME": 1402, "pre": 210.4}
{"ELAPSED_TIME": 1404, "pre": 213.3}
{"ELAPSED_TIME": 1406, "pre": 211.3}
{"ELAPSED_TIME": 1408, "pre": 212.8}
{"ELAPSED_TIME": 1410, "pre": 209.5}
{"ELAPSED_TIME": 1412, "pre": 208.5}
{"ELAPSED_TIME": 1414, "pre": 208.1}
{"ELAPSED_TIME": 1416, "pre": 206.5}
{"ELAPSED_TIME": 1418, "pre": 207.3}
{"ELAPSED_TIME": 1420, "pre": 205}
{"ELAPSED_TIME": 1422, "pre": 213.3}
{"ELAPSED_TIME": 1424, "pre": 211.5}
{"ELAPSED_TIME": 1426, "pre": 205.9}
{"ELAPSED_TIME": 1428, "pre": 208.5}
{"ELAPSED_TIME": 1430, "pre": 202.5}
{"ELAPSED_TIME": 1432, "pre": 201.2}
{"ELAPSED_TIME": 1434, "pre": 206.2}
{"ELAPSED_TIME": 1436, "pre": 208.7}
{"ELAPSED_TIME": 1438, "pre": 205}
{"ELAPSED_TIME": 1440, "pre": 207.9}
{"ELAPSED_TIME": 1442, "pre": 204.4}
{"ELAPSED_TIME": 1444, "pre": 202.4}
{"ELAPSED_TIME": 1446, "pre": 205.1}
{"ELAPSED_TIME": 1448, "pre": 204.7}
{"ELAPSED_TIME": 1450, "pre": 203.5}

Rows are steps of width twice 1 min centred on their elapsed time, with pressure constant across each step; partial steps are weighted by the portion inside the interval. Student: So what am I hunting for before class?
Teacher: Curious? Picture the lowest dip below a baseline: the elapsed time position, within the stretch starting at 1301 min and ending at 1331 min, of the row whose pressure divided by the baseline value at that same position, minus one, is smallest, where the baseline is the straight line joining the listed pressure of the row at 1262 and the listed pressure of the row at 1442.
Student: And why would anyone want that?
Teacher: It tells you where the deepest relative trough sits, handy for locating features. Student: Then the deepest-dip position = 1330 min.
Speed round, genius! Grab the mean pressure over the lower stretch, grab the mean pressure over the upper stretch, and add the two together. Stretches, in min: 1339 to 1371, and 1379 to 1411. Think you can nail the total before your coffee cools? 422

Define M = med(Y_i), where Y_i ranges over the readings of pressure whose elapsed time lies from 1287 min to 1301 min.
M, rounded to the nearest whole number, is 227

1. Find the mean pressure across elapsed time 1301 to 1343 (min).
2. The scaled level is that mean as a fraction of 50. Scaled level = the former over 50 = 4.35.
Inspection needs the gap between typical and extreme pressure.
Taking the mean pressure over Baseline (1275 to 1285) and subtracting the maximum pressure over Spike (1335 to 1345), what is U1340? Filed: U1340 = 3.8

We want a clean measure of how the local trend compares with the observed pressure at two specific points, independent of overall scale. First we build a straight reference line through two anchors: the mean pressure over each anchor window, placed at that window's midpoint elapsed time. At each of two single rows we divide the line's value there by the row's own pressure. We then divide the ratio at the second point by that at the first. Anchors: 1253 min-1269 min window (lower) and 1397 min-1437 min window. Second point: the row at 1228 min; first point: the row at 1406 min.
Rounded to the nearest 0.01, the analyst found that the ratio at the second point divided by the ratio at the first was 1.03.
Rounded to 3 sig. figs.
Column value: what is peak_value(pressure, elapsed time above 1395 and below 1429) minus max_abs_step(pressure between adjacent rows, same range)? 205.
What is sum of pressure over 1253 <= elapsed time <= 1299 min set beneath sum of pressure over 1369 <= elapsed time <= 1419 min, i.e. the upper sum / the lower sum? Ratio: 1.04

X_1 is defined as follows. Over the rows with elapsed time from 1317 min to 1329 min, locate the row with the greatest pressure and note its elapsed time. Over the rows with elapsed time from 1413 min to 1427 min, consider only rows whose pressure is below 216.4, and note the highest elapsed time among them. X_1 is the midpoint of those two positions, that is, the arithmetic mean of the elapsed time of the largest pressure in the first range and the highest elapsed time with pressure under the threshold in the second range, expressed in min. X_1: 1373 min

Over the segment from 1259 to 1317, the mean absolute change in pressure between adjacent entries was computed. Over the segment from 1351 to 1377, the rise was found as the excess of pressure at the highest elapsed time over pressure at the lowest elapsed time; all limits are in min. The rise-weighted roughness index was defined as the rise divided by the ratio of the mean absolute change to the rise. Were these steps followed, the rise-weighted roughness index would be 0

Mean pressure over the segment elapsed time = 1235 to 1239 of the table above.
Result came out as 212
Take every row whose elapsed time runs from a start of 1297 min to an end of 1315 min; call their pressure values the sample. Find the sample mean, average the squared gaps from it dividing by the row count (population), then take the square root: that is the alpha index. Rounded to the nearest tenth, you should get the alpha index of 3.9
